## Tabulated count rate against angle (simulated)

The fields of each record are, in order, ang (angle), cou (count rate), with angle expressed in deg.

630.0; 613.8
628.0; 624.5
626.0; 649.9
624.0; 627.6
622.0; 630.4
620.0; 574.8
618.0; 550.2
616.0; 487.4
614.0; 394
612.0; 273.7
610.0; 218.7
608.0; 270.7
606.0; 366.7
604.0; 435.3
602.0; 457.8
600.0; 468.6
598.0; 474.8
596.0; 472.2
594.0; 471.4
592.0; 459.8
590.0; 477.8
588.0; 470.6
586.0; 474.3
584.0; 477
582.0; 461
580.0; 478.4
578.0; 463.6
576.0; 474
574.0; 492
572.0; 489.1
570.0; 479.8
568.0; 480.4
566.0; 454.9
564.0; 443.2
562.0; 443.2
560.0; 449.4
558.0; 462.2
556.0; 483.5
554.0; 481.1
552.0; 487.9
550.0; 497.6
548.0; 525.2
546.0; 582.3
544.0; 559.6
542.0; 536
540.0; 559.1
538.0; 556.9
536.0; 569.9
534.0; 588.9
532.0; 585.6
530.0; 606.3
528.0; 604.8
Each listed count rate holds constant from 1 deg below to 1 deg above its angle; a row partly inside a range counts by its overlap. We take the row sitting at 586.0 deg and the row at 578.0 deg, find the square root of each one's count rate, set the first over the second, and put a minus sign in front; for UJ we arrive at -1.01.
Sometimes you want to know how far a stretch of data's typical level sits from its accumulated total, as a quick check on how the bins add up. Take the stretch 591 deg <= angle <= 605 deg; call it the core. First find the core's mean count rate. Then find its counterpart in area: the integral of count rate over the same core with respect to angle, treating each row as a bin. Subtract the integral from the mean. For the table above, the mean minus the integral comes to -6017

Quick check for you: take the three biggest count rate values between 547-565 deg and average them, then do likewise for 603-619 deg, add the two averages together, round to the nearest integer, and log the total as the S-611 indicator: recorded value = 995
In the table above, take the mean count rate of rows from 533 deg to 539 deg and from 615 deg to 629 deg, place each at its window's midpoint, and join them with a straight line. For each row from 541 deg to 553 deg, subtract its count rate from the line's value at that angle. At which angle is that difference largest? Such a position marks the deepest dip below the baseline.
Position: 552.0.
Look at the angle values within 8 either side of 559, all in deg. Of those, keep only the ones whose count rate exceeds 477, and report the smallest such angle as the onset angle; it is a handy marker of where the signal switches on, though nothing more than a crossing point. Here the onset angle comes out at 552.0 deg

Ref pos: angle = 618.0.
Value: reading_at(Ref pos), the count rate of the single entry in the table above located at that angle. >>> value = 550.2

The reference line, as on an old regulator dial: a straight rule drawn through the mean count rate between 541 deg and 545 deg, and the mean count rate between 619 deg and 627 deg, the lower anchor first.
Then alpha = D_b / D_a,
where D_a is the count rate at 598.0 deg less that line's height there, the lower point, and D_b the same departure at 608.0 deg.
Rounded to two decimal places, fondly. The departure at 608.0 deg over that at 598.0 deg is 2.73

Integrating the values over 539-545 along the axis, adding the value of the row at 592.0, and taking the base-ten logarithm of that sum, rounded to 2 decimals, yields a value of 3.58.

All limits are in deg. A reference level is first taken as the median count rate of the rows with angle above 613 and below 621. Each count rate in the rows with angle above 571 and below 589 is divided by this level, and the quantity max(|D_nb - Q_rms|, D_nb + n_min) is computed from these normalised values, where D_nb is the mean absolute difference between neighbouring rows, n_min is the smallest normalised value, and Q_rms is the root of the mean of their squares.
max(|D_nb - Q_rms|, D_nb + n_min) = 0.91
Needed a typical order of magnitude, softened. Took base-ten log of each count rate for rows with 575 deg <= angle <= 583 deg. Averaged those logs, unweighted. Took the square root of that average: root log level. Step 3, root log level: 1.63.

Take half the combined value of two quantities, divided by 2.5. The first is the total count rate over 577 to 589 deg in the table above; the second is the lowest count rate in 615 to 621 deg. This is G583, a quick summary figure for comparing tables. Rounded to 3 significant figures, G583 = 662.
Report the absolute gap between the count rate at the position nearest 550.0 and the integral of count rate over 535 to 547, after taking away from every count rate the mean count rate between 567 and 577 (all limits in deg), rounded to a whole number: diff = 916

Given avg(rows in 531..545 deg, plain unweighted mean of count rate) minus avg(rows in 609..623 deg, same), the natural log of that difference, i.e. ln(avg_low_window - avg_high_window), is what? 4.8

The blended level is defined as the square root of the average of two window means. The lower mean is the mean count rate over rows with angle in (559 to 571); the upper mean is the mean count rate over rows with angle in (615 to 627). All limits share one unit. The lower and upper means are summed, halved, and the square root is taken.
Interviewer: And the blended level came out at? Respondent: 22.9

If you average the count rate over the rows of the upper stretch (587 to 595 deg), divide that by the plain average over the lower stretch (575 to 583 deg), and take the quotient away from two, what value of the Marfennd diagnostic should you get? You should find 1.00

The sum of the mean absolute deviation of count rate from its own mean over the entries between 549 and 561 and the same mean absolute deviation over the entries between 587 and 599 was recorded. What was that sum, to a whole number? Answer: 18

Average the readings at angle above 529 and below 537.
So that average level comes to 588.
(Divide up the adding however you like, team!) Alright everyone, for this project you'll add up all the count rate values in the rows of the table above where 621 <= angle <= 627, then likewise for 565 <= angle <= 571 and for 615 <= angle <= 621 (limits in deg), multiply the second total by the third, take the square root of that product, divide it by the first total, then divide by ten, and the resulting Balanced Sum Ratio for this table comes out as 0.079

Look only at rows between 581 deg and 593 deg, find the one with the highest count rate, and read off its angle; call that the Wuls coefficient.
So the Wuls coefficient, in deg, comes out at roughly 590.0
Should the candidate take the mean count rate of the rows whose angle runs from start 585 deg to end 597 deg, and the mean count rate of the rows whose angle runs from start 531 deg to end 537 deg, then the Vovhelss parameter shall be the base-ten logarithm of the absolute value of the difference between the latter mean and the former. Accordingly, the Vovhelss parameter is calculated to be 2.04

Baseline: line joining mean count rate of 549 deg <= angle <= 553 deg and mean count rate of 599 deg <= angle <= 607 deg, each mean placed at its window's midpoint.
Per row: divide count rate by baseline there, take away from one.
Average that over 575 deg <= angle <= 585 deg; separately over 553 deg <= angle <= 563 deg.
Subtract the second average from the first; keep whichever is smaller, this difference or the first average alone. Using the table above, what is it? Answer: -0.069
